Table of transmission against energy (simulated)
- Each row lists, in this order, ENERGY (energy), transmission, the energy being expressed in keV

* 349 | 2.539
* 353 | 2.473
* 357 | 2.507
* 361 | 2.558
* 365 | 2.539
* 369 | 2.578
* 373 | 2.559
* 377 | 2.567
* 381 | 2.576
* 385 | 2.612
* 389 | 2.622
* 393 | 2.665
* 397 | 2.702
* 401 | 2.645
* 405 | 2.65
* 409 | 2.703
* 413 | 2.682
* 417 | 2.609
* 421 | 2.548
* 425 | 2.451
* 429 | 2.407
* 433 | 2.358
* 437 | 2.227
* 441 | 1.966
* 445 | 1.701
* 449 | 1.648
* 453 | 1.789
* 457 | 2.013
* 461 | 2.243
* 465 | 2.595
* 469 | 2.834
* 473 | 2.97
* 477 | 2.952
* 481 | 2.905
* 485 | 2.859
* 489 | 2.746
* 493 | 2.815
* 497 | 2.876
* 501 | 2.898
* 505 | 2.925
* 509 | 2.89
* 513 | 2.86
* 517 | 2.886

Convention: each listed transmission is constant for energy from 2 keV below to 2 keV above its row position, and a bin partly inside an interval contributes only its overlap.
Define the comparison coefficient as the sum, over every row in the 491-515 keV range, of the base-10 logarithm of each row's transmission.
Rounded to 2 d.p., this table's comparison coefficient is 2.75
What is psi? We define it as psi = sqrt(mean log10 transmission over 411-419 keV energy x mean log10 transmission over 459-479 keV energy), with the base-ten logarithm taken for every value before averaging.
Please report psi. 0.427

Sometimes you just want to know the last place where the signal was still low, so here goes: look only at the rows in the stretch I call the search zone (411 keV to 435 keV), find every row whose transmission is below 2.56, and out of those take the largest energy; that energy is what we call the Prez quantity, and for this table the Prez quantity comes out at 433 keV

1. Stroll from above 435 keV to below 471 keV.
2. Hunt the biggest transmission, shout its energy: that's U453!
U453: 469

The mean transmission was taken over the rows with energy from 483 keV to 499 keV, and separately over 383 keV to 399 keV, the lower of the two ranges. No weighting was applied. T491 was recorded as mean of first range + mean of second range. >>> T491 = 5.5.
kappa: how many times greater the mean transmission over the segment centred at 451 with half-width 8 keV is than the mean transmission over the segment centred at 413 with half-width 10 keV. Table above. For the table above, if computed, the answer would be 0.68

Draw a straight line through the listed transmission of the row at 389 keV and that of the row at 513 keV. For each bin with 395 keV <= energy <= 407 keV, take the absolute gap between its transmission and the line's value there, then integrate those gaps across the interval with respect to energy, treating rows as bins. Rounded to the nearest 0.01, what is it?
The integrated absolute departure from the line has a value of 0.27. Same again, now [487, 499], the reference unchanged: 0.49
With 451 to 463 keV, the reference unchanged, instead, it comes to 8.85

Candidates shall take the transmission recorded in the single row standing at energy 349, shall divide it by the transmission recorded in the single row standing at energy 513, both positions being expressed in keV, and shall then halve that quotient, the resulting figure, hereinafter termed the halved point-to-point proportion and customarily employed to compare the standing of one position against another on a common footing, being 0.44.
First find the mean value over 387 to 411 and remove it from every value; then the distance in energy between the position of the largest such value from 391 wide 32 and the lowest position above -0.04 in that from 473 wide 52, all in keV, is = 72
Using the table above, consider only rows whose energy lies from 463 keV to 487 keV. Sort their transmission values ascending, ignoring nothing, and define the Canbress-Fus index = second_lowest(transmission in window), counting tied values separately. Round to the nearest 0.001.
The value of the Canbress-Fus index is 2.834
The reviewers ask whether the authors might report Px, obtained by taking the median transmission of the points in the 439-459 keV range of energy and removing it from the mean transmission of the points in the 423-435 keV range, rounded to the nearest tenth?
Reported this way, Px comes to 0.6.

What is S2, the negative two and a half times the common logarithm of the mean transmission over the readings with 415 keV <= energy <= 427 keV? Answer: -1.01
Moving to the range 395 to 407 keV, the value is -1.06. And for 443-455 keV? -0.58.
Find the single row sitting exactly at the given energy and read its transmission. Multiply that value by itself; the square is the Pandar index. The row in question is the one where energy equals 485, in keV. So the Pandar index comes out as 8.2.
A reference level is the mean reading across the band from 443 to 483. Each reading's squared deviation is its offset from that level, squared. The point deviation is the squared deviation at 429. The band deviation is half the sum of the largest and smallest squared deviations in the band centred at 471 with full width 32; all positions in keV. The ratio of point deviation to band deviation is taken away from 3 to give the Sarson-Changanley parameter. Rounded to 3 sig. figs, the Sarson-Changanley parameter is 2.99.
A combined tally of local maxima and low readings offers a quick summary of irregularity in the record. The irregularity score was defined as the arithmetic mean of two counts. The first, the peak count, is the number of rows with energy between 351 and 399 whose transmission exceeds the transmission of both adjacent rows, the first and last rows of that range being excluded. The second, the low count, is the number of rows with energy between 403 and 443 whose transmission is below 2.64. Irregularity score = 4.5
